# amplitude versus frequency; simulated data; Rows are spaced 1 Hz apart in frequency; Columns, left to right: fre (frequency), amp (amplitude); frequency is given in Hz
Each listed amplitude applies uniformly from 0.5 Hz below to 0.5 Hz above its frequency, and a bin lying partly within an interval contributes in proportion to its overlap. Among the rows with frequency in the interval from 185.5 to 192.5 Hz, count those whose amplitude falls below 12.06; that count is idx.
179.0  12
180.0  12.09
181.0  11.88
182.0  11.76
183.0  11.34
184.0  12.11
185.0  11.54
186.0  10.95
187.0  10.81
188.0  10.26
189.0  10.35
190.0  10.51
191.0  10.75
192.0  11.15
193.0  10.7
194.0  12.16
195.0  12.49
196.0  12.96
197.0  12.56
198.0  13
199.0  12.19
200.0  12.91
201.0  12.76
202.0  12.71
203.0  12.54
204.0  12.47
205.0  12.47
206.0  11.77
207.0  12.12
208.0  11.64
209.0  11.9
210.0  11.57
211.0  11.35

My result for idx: 7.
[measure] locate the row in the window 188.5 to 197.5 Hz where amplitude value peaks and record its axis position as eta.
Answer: 196.0 Hz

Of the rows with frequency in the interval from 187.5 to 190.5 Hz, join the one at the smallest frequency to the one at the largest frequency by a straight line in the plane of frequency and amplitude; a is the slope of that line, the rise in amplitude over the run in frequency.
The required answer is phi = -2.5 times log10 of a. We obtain 2.3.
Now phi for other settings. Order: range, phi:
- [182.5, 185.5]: 2.5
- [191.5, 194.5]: 0.7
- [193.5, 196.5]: 1.0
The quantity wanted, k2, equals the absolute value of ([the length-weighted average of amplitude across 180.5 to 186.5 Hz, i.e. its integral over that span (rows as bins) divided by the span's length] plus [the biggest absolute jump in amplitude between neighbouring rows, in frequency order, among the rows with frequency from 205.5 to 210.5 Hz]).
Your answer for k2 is 12.1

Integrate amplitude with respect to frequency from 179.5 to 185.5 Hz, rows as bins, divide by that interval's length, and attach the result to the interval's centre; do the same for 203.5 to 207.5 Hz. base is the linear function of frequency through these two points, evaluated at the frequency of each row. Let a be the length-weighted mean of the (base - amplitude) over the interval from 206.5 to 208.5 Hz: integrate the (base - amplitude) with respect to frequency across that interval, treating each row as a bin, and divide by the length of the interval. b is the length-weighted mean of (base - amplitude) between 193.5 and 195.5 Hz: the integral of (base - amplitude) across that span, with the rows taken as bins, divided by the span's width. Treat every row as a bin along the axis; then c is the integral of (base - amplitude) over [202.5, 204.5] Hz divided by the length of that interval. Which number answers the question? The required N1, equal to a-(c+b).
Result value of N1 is 1.0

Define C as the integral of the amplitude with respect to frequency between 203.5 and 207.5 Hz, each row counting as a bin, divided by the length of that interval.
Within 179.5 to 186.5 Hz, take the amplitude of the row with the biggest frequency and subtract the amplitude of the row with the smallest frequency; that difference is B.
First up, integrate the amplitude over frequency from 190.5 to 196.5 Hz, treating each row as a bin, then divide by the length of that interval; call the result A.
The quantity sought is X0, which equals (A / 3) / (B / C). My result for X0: -42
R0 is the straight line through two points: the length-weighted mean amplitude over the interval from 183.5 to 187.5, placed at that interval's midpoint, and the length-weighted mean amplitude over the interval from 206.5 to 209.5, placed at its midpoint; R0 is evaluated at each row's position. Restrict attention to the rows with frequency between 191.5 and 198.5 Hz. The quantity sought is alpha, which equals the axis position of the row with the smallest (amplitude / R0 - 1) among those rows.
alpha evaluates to 193.0 Hz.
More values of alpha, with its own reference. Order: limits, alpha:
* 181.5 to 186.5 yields 186.0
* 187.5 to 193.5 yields 188.0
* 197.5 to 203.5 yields 199.0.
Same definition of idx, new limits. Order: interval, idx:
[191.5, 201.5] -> 2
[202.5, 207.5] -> 1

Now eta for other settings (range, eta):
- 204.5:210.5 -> 205.0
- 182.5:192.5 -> 184.0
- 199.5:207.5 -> 200.0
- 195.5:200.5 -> 198.0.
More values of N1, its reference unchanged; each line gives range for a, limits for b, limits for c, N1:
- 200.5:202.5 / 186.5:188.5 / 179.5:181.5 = -1.7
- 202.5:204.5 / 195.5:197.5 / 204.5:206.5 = 0.3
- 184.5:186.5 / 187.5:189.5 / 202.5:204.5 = -0.7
